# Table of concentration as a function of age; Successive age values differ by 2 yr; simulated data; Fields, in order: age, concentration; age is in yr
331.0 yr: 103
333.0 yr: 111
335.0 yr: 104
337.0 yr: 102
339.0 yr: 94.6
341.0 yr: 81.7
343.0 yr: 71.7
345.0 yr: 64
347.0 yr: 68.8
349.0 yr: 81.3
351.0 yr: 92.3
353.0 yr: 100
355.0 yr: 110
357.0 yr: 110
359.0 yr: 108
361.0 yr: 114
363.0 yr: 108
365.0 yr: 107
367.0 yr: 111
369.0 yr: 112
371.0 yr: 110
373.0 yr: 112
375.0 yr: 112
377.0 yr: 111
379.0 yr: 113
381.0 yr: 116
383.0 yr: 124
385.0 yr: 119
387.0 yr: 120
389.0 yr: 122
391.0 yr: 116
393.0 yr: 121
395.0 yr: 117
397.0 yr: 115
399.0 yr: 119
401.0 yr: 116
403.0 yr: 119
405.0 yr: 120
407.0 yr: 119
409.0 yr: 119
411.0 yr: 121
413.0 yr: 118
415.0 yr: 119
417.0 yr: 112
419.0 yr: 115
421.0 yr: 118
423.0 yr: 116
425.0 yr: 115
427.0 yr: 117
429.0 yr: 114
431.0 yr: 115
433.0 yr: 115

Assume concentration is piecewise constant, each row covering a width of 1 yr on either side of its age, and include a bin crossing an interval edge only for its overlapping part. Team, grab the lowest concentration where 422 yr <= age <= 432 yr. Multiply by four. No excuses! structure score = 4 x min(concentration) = 456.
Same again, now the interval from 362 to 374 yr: 428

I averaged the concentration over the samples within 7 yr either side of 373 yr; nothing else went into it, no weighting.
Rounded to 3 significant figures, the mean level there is 112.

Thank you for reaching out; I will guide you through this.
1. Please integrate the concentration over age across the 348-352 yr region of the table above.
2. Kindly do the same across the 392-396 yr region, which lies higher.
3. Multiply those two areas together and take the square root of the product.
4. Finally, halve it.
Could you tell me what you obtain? 203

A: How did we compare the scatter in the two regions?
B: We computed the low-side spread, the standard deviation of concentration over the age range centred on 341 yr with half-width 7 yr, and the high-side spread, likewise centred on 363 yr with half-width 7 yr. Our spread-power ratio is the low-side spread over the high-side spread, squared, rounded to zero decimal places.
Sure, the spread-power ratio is 43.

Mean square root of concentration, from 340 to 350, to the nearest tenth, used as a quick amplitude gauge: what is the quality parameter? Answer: 8.6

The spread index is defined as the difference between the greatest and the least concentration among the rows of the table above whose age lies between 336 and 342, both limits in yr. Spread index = 20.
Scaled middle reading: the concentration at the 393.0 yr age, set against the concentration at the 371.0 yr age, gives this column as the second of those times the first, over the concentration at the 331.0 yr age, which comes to 129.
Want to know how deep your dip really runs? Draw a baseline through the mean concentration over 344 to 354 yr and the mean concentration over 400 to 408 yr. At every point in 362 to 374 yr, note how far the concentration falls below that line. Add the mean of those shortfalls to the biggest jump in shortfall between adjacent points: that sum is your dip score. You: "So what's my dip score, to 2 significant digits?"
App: -13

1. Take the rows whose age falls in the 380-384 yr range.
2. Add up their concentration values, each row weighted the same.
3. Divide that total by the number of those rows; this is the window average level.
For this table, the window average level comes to 120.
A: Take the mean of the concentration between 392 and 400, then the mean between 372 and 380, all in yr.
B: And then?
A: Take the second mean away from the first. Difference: 6.0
